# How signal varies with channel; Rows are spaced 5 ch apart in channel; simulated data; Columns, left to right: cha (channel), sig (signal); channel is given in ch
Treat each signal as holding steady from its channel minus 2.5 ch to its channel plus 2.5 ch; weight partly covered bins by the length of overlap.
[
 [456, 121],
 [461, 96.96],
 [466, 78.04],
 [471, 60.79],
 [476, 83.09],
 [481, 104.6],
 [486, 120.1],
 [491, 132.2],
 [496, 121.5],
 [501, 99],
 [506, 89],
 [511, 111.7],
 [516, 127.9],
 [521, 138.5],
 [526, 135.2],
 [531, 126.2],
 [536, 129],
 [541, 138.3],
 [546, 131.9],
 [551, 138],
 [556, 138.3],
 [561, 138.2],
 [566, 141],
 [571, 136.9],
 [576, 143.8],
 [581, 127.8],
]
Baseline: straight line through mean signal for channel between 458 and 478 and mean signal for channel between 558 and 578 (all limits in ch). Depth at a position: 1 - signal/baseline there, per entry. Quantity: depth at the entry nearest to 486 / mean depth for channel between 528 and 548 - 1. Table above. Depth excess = 3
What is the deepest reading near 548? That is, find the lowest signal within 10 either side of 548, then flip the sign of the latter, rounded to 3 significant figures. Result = -132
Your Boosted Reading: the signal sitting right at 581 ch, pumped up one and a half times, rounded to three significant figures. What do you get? 192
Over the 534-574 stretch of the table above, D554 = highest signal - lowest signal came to 12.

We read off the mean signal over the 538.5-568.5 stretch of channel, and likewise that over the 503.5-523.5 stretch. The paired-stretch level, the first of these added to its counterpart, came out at 254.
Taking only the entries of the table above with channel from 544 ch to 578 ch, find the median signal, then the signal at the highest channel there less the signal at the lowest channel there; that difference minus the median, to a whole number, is -126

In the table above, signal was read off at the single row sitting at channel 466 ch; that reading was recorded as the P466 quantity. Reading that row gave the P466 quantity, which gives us 78.04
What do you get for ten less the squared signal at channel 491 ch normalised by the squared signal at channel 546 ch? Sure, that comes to 9.0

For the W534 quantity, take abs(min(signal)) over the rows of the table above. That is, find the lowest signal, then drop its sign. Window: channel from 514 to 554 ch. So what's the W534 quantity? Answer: 126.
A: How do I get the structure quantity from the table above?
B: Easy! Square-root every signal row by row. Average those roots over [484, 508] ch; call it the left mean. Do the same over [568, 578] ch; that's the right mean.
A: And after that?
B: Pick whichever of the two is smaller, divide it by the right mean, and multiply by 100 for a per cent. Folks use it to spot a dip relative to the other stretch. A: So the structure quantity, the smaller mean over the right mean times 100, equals 89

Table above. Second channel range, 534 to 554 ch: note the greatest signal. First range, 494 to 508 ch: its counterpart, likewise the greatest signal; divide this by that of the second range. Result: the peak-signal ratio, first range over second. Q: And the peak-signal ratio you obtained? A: 0.88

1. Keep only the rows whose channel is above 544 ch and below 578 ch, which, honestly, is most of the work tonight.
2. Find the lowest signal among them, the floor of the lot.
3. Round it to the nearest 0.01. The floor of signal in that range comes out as 131.90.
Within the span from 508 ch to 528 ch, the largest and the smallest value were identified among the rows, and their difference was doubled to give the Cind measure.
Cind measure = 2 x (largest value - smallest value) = 54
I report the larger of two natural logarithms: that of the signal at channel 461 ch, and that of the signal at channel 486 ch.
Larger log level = 4.79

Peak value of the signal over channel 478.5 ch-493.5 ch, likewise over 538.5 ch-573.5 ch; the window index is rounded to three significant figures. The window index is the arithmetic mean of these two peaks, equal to 137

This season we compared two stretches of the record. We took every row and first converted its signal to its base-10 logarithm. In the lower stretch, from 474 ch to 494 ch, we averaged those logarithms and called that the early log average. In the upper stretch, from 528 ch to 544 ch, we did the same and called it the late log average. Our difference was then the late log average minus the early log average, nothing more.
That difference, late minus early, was 0.08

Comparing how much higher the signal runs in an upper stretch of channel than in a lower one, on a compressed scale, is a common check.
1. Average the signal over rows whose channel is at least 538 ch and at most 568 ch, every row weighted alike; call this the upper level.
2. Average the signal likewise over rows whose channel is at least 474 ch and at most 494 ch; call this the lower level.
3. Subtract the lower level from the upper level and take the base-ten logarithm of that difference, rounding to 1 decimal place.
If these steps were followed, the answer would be 1.4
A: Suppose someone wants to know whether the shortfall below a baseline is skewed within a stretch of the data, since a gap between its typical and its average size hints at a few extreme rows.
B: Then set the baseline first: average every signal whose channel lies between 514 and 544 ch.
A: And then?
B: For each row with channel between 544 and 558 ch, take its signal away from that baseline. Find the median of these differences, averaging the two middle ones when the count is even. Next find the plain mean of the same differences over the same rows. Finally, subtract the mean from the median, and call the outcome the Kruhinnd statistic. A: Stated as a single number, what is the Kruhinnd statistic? -1.9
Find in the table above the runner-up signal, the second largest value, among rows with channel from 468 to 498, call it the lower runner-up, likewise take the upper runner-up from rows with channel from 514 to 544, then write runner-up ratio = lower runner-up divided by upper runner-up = 0.88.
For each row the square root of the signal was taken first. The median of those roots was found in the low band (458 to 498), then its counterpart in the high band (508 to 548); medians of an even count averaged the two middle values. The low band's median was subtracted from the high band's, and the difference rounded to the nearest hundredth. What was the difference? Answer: 1.38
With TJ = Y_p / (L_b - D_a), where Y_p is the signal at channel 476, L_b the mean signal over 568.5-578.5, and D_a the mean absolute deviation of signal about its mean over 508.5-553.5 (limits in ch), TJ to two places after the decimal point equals 0.62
